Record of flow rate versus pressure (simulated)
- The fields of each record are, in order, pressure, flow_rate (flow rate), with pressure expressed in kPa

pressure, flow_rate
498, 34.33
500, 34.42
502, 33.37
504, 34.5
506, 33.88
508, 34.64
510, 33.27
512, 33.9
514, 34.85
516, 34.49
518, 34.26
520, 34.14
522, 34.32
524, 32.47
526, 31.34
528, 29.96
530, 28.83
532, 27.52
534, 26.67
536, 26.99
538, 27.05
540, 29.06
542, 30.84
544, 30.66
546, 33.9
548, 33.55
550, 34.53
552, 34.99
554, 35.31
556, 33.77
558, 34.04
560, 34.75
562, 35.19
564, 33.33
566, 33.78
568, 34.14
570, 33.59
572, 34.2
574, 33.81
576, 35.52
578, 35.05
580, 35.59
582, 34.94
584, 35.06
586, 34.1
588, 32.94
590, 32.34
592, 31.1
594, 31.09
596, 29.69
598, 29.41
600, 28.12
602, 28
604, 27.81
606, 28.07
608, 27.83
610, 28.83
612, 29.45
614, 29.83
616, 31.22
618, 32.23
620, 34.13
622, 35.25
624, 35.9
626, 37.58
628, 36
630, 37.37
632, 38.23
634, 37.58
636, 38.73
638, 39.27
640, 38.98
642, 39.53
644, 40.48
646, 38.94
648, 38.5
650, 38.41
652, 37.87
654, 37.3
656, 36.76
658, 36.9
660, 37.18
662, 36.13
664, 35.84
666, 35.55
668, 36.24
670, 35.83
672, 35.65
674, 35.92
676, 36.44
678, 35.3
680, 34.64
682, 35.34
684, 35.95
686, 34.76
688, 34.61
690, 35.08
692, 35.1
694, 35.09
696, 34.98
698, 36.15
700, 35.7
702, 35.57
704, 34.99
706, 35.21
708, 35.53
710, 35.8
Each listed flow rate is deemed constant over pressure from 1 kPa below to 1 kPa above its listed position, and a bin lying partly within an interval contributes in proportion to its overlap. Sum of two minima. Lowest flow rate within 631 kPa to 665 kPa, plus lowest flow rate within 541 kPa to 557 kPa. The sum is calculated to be 66.5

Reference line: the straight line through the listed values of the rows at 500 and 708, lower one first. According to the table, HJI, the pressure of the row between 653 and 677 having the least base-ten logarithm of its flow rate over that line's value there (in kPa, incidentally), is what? 666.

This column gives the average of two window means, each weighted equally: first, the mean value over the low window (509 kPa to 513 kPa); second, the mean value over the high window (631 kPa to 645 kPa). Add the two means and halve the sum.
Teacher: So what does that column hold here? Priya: 36.3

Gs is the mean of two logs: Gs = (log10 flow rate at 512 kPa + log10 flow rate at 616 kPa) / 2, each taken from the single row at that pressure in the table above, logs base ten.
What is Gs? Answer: 1.51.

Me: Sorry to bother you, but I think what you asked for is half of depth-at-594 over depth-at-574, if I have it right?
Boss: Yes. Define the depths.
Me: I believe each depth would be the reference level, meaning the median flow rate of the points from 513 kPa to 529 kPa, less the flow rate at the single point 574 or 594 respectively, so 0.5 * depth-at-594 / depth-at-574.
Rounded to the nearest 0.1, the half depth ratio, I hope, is 4.0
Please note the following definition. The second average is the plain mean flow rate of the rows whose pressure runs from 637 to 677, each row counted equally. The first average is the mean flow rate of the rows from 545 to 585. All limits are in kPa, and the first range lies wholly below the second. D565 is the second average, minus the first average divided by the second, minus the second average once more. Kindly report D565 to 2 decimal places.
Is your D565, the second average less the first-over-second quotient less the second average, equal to -0.92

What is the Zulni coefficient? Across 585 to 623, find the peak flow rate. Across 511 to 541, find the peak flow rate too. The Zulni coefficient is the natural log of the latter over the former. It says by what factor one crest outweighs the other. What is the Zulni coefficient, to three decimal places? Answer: -0.011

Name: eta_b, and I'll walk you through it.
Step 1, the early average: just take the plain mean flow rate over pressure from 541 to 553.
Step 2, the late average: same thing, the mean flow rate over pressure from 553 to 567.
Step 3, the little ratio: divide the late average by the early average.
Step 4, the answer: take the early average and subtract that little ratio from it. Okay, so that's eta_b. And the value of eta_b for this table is 32.0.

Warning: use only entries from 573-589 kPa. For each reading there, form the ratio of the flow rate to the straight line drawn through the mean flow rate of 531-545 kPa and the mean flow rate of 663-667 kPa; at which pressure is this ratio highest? 576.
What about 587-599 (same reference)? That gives 588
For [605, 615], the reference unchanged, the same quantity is 614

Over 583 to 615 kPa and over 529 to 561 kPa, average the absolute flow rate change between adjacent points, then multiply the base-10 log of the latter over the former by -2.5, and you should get -0.4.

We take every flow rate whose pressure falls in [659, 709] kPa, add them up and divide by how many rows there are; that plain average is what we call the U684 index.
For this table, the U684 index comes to 36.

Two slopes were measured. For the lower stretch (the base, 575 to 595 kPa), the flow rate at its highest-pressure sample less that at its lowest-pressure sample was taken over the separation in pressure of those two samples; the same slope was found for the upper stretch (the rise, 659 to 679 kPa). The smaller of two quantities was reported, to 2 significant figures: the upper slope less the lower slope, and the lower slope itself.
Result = -0.25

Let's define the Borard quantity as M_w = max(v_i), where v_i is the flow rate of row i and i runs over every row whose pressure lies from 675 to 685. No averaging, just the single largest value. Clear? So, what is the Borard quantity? 36.44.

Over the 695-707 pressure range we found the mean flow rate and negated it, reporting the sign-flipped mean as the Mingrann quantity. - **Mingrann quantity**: -35.4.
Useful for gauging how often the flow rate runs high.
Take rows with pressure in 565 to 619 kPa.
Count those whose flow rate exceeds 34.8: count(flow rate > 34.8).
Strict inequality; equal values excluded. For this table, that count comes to 5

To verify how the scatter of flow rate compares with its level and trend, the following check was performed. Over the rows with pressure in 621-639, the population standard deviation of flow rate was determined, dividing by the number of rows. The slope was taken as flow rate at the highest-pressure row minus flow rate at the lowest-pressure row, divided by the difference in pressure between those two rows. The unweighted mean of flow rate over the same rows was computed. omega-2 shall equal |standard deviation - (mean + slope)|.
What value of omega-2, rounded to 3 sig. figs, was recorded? 36.3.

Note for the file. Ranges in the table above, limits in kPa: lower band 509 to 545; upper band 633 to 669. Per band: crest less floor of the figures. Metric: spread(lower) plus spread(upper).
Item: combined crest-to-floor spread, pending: 13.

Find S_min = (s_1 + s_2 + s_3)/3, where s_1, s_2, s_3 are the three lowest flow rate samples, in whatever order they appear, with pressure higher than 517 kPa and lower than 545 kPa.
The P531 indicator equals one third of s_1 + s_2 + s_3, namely 26.9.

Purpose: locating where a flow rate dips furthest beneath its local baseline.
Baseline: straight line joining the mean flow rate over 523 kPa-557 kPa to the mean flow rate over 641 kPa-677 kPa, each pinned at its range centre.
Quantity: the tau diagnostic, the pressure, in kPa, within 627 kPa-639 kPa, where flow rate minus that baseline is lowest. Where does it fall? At 628 kPa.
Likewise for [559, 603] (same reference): 602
